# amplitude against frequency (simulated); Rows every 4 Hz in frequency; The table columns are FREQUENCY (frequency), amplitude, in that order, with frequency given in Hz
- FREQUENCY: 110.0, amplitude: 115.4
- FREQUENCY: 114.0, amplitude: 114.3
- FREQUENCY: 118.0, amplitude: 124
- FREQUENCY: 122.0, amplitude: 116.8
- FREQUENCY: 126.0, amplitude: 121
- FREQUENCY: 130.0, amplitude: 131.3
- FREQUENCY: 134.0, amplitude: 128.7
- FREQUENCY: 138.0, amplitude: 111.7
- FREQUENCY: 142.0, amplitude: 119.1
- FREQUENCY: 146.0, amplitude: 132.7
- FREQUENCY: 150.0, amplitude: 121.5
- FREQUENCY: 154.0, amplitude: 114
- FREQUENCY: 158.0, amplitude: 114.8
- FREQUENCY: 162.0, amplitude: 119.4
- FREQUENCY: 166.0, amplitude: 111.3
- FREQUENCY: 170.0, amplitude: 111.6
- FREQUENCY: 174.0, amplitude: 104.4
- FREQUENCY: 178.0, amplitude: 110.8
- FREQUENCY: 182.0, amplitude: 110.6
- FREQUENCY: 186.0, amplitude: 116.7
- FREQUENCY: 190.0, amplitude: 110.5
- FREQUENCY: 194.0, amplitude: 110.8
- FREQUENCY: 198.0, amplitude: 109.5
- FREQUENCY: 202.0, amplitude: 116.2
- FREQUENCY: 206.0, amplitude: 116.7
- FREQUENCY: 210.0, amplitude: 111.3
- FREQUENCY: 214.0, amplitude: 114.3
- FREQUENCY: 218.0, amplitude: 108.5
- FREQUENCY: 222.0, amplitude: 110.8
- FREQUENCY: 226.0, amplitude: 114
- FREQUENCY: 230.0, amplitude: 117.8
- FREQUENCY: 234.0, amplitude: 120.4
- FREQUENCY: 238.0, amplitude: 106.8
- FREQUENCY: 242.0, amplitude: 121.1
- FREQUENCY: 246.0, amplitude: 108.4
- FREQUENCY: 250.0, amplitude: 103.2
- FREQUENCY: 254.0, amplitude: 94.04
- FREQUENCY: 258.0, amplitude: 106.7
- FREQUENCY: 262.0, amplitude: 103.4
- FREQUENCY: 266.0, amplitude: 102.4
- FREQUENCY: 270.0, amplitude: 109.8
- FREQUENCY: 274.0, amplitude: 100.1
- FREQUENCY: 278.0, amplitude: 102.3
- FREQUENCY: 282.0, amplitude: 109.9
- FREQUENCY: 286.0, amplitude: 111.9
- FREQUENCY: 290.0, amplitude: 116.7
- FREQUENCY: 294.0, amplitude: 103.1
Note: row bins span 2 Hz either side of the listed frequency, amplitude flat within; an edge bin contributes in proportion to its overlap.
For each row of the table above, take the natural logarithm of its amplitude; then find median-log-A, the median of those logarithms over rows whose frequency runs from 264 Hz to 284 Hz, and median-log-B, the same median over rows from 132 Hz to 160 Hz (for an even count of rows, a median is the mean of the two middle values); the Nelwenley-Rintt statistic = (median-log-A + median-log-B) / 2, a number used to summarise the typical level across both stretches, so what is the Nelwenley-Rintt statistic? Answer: 4.704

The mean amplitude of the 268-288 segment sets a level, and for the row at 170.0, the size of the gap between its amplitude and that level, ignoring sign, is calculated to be 5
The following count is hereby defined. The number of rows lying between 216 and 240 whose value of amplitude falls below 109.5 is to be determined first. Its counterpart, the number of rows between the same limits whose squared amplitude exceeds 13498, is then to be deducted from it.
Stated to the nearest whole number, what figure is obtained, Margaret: 0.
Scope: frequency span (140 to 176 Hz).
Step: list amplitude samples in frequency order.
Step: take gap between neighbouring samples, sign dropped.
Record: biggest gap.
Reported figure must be 13.6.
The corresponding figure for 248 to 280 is 12.7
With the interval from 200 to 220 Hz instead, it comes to 5.8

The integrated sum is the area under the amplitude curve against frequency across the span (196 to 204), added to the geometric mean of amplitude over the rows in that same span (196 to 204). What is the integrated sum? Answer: 1016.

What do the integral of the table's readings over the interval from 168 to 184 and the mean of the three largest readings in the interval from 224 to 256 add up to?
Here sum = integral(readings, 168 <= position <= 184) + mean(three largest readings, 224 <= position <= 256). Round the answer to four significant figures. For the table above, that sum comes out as 1869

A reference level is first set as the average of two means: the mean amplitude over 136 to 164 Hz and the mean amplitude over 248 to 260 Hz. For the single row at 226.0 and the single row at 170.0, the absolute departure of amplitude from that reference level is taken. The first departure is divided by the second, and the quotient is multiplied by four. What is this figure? 11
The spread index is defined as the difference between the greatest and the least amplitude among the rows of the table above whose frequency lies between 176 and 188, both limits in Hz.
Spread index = 6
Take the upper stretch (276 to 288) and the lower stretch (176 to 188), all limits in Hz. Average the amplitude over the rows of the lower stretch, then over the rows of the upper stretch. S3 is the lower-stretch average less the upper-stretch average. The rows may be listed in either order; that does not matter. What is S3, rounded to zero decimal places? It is 5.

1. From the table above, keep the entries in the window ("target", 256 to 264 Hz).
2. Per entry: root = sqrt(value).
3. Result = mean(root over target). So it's 10.2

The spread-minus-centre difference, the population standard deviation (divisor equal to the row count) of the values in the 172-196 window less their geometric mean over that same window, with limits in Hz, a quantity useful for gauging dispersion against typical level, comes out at -107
